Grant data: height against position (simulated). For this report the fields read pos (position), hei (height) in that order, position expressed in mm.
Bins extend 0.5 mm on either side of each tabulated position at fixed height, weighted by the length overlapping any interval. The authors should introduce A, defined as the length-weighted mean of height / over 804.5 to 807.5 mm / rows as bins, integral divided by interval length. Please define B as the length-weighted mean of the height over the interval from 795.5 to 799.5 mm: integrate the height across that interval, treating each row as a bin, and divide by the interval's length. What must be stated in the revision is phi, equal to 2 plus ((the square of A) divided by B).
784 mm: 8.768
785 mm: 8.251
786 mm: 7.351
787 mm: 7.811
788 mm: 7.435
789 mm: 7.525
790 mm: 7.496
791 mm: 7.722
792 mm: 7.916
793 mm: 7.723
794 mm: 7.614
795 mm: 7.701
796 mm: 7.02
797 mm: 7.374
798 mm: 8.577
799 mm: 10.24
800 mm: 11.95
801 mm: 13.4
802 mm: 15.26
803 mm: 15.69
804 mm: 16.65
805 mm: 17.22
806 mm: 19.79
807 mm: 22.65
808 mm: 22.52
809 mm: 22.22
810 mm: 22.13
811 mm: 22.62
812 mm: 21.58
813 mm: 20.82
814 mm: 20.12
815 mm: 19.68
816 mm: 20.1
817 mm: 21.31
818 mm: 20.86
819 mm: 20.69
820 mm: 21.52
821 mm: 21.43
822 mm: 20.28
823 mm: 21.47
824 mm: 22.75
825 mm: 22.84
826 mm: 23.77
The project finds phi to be 50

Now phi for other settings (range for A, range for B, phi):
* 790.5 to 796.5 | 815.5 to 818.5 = 5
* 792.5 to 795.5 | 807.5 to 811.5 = 5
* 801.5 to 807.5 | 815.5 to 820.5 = 17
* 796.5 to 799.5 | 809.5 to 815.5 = 6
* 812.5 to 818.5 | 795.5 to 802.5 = 42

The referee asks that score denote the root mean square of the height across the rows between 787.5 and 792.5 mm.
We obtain 8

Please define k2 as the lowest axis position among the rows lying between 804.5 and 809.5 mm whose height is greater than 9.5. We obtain 805 mm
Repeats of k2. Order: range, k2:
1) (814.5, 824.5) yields 815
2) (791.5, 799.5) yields 799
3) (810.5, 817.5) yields 811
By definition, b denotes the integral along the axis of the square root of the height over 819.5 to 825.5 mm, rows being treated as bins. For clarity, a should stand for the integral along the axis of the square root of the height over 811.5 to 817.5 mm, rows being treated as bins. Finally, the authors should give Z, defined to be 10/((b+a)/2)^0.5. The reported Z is 1.90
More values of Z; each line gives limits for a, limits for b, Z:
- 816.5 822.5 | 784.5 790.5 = 2.13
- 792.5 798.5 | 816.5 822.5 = 2.13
